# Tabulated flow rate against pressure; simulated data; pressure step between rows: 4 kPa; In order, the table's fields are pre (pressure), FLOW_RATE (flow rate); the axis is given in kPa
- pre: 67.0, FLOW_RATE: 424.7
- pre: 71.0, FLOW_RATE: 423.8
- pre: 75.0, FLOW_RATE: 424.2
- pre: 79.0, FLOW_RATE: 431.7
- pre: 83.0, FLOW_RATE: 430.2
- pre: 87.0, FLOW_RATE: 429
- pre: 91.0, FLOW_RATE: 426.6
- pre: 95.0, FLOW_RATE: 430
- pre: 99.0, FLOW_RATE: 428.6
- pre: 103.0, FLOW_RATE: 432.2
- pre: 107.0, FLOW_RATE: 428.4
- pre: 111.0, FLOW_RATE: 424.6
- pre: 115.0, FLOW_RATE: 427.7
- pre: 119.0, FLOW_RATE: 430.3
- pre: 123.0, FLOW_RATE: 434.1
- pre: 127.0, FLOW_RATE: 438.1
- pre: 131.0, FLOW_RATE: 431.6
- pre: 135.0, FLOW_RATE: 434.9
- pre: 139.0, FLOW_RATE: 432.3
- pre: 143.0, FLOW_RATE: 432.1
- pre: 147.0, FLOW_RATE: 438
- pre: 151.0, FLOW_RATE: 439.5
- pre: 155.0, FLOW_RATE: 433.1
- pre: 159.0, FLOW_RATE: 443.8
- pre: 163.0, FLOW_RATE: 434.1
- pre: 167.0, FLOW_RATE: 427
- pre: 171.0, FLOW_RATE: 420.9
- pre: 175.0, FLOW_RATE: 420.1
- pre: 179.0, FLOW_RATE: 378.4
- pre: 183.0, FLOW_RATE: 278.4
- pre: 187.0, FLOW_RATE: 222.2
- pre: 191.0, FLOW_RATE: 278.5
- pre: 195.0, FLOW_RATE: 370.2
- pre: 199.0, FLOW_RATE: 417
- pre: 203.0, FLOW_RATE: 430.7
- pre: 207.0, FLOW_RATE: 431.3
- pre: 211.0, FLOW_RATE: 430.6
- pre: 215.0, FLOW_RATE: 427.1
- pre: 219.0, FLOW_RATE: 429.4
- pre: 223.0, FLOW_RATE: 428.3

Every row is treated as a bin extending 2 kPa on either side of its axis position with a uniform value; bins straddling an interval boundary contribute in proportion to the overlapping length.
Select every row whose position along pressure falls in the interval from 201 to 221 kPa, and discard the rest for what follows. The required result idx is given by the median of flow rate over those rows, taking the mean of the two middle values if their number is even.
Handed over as 431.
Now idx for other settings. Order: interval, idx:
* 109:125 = 429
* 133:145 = 432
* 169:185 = 399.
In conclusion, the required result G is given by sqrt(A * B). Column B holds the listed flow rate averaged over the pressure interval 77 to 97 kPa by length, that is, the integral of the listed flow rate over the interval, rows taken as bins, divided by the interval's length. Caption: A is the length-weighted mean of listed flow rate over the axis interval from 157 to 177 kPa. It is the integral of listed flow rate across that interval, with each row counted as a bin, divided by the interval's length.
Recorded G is 429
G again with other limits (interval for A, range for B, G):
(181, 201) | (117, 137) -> 369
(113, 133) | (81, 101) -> 431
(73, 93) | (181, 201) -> 366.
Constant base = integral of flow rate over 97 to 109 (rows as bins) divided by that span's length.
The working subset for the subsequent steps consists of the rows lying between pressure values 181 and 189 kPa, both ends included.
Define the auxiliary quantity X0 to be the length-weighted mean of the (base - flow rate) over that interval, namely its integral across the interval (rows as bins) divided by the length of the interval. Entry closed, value 179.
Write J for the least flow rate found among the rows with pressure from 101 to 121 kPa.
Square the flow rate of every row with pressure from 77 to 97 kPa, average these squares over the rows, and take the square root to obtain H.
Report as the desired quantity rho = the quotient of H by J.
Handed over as 1.01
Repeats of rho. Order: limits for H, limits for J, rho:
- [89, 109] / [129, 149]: 0.99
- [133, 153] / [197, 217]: 1.04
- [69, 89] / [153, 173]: 1.02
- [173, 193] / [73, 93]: 0.76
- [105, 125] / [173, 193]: 1.93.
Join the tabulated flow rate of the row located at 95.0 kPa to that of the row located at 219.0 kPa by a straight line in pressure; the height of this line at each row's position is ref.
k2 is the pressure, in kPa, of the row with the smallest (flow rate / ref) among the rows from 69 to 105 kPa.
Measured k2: 71.0 kPa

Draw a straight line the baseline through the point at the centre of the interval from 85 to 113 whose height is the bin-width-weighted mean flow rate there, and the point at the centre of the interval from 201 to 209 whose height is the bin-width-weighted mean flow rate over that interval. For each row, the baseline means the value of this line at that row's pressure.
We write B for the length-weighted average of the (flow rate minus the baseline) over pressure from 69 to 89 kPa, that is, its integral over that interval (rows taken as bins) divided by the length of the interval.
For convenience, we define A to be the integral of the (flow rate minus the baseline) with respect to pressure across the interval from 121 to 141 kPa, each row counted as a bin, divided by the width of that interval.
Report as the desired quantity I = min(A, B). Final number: 0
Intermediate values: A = 5.0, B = 0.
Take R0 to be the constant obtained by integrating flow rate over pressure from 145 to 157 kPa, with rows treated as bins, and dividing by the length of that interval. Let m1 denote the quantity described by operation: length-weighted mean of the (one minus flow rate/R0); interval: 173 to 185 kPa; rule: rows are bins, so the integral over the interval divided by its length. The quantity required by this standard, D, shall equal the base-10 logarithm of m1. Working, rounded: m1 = 0.178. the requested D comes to -0.7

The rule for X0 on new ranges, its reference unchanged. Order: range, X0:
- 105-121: 2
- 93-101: 0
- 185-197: 139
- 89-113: 1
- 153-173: -2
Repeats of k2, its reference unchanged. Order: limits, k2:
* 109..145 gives 111.0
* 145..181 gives 179.0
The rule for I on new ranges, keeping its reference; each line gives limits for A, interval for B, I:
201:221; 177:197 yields -125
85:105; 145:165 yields 1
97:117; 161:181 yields -14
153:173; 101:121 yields 0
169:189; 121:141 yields -86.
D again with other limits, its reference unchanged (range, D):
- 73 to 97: -1.7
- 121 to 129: -2.8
